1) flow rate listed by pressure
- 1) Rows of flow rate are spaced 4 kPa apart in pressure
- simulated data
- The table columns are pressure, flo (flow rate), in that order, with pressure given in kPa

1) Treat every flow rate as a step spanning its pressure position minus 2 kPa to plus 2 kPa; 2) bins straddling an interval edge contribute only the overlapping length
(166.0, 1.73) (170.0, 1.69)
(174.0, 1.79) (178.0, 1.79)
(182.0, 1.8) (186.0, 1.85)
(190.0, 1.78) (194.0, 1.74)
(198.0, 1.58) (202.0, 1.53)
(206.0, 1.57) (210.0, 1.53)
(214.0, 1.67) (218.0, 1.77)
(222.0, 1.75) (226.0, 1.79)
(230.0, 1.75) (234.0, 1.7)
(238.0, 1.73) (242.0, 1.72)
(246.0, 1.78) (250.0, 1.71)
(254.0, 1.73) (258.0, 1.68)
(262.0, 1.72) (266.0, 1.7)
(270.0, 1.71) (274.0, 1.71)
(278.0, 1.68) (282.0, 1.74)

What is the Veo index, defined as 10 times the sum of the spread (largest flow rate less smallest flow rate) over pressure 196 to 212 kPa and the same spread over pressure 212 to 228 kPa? 1.70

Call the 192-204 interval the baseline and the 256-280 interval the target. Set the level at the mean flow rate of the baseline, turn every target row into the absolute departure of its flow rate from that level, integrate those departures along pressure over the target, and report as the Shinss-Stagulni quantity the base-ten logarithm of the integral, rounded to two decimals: 0.30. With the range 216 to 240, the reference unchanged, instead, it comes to 0.50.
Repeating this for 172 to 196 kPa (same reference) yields 0.62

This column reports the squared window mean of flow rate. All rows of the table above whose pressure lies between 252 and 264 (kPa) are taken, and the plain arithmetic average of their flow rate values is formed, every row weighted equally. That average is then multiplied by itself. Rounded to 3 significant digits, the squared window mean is 2.92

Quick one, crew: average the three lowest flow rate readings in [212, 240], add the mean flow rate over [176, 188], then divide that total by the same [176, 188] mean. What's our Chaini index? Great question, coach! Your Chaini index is 1.94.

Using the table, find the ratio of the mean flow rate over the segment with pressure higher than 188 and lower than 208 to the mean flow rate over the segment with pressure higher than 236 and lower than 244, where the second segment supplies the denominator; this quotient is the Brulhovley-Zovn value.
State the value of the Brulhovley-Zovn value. 0.95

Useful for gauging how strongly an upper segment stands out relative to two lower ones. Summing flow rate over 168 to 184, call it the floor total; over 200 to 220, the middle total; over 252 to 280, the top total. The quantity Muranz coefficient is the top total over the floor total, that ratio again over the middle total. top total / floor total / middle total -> 0.209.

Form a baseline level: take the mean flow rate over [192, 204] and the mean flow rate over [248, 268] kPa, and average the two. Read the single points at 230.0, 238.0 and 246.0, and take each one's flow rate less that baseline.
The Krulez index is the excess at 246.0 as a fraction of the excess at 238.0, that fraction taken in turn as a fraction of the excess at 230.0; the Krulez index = 20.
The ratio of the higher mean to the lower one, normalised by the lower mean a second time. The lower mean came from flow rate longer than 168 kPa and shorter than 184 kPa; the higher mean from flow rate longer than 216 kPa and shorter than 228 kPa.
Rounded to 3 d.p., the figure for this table 0.567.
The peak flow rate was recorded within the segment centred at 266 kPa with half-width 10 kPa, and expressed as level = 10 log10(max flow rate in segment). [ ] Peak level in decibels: 2.36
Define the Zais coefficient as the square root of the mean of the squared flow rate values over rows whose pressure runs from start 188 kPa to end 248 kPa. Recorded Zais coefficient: 1.70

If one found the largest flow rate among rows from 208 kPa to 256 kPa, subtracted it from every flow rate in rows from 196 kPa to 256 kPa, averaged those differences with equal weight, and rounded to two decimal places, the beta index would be -0.10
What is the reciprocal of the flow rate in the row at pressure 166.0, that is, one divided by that 0.578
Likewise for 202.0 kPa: 0.654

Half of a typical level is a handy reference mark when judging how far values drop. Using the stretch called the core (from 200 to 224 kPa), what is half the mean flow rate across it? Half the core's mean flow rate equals 0.818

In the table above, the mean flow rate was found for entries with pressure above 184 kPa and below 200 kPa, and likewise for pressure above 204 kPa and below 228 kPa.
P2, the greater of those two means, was 1.74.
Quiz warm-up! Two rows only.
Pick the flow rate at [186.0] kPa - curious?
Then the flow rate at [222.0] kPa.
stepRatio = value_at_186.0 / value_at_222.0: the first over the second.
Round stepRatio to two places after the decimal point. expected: 1.06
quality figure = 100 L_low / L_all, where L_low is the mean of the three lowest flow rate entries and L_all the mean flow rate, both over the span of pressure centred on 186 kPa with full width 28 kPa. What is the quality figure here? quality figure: 96.5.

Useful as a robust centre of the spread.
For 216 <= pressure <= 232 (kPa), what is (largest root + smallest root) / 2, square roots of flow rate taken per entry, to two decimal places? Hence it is 1.33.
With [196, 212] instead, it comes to 1.25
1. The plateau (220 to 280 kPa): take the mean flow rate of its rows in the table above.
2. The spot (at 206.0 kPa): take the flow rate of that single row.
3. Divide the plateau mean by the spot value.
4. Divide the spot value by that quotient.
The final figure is 1.43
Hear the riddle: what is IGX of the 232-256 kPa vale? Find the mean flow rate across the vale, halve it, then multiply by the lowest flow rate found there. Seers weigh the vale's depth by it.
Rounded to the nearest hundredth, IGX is 1.47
